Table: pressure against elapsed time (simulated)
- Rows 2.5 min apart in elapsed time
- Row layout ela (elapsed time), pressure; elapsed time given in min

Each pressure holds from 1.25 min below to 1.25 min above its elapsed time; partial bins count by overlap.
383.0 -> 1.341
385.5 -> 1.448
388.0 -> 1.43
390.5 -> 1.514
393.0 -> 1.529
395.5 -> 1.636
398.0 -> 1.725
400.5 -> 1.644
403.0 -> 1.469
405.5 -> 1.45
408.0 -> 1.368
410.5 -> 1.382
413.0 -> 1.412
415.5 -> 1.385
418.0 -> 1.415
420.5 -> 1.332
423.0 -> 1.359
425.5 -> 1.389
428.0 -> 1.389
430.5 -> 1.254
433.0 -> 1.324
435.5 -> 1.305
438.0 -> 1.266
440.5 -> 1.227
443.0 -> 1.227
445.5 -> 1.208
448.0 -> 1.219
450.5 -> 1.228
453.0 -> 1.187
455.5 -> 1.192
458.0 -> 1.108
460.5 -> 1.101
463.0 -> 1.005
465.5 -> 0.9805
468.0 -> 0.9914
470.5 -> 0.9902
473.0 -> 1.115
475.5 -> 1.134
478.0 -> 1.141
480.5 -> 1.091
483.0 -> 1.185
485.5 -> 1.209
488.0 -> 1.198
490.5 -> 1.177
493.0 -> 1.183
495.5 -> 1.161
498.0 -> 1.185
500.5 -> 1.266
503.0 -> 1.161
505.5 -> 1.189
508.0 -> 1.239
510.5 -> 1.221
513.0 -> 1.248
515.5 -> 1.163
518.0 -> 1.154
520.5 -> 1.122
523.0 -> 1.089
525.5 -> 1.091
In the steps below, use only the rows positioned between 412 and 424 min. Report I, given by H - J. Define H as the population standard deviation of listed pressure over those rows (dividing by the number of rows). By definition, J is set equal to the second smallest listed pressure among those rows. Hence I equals -1.33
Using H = 0.032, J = 1.359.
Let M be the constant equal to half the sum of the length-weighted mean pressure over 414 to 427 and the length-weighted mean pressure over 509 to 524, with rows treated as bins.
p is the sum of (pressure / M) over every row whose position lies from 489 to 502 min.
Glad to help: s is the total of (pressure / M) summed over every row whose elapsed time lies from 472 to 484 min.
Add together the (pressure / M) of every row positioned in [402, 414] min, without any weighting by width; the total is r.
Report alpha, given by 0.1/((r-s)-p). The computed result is -0.0279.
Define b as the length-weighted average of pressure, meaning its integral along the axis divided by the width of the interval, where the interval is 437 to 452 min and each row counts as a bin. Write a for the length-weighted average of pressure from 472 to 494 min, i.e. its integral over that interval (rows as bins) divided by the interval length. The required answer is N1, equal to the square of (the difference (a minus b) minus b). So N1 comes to 1.7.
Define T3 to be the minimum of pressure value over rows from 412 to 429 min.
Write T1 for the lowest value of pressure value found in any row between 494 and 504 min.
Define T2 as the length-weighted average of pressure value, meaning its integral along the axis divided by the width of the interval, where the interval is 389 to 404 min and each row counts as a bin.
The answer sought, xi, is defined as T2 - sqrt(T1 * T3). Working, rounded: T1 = 1.161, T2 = 1.59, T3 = 1.332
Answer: 0.3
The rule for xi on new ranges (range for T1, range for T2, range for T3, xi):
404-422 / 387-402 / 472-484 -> 0.4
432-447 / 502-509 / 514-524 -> 0.0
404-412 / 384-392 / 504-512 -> 0.2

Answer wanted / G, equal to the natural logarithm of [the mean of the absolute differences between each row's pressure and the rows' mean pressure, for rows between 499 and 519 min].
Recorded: -3.3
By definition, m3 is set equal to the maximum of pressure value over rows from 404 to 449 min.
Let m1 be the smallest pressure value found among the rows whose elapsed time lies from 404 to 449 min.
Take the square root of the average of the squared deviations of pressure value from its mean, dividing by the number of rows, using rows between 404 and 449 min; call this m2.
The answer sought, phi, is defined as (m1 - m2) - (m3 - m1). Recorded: 0.89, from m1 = 1.208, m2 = 0.08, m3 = 1.45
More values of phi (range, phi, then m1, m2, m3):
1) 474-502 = 0.87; 1.091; 0.04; 1.266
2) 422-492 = 0.46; 0.9805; 0.11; 1.389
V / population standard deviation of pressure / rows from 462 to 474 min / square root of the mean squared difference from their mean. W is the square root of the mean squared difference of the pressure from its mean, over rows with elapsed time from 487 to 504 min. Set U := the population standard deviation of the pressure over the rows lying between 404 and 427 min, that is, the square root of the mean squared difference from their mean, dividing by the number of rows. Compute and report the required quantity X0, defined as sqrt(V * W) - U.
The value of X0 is 0.01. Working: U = 0.033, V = 0.050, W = 0.03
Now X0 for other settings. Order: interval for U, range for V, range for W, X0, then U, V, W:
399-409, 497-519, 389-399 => -0.04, 0.101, 0.039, 0.09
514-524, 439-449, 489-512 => -0.01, 0.029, 0.008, 0.03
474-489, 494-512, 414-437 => 0.00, 0.041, 0.037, 0.05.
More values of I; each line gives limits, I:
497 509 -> -1.15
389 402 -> -1.45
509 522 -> -1.11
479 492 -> -1.14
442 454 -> -1.19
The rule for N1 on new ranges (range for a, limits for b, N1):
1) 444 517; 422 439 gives 2.2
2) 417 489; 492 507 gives 1.4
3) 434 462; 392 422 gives 3.1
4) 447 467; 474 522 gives 1.5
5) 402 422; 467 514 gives 0.9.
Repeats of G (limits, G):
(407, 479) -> -2.2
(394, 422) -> -2.2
